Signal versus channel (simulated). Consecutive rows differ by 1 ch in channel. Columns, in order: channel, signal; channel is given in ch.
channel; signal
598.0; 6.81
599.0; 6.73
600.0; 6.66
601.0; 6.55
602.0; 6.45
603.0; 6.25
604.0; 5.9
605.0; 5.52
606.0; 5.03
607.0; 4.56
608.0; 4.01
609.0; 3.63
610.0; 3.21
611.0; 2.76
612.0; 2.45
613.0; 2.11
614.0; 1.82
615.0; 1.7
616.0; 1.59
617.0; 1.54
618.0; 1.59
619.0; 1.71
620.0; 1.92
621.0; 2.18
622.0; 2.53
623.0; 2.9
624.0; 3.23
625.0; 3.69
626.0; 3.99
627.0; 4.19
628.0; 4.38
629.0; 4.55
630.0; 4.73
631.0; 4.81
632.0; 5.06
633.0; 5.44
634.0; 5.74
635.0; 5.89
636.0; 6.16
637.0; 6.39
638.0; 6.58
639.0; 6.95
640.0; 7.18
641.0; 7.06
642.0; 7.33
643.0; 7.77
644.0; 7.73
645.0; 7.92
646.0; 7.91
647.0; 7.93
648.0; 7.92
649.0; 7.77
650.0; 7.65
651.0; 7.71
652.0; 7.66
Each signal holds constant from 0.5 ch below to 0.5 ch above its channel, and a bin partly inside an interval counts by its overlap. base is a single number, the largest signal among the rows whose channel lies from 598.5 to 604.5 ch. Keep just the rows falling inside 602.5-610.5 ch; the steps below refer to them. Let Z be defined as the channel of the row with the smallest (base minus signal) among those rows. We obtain 603.0 ch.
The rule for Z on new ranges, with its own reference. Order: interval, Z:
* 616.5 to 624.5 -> 624.0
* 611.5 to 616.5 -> 612.0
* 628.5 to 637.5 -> 637.0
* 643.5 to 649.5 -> 647.0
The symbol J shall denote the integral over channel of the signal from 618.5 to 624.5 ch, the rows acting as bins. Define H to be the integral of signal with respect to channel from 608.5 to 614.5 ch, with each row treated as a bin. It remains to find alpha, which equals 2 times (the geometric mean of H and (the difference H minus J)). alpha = 10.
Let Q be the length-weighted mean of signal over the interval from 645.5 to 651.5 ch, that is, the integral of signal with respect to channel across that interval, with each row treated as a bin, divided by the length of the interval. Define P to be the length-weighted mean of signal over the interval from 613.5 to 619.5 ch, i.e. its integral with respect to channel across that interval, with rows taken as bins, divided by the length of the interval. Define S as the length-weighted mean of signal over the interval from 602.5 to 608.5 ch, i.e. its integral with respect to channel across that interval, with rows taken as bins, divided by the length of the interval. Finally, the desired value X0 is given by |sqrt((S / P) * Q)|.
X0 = 5.0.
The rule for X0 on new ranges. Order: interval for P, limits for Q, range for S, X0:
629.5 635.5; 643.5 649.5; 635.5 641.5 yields 3.2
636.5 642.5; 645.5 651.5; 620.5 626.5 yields 1.9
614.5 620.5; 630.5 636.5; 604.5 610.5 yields 3.8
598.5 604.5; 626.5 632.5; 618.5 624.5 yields 1.3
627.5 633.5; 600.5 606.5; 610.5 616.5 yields 1.6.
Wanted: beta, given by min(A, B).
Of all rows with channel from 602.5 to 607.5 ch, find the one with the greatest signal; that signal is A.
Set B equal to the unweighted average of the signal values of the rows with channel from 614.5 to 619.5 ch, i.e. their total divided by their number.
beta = 1.6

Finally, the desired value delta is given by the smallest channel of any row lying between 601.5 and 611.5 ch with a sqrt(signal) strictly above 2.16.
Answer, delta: 602.0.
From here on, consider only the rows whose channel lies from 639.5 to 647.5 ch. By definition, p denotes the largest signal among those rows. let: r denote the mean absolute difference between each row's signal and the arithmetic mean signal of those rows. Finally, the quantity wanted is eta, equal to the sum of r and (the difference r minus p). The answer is -7.3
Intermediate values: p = 7.93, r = 0.31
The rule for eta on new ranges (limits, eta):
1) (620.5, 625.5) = -2.8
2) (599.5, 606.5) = -5.7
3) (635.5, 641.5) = -6.5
